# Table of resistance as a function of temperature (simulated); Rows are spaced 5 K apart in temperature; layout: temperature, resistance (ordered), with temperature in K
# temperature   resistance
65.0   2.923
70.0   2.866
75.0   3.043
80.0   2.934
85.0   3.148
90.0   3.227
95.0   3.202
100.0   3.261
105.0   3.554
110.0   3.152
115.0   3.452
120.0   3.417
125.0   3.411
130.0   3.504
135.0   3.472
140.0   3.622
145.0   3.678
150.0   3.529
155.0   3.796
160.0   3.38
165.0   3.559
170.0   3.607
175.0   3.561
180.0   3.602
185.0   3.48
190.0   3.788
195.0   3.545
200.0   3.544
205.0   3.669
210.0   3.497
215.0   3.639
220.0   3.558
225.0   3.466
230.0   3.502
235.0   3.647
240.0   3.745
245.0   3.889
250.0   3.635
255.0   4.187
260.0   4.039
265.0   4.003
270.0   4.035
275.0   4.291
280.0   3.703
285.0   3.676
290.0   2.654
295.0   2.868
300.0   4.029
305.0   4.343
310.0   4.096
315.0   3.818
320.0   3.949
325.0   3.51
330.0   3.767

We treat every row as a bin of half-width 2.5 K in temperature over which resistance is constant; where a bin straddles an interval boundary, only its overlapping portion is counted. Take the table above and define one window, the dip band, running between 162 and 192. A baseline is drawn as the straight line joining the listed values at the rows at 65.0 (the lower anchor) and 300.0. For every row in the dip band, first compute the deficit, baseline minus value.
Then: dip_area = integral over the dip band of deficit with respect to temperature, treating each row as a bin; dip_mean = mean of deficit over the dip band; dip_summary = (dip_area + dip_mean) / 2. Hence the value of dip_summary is -2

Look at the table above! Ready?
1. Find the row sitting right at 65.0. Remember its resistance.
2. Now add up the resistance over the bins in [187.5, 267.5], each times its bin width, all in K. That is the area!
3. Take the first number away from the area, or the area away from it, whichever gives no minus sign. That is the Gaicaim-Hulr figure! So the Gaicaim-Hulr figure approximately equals 294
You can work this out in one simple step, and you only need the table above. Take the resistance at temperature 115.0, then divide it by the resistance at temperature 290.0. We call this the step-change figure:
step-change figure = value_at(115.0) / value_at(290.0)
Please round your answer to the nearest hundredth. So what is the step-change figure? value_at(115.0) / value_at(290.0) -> 1.30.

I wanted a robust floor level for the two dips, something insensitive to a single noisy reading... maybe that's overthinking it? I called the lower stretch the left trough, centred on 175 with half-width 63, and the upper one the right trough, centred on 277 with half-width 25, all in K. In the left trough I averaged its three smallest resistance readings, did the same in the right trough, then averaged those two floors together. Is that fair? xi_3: 3.23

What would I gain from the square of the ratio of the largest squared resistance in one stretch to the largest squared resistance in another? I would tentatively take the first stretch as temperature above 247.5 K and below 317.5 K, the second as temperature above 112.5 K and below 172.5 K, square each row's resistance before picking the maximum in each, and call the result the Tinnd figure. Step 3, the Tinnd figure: 1.71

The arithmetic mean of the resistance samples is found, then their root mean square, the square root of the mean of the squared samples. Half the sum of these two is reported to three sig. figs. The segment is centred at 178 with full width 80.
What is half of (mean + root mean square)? 3.59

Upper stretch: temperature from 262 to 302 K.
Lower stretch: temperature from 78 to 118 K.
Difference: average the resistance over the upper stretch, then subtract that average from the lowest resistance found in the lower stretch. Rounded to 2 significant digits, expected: -0.72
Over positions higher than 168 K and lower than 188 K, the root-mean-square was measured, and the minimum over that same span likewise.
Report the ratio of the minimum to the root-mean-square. 0.98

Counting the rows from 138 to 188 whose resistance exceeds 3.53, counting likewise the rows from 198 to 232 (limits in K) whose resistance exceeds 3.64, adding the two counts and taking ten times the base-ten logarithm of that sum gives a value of 9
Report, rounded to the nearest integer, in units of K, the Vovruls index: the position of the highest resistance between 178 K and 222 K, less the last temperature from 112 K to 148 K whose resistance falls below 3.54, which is 55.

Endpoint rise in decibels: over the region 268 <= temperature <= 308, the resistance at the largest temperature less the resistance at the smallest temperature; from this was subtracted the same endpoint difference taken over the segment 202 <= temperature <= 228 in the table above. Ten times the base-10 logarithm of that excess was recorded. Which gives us -2.9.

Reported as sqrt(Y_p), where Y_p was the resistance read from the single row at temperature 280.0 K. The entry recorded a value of 1.92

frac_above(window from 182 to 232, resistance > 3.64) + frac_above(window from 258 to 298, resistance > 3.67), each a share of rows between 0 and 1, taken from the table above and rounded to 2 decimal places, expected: 0.95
